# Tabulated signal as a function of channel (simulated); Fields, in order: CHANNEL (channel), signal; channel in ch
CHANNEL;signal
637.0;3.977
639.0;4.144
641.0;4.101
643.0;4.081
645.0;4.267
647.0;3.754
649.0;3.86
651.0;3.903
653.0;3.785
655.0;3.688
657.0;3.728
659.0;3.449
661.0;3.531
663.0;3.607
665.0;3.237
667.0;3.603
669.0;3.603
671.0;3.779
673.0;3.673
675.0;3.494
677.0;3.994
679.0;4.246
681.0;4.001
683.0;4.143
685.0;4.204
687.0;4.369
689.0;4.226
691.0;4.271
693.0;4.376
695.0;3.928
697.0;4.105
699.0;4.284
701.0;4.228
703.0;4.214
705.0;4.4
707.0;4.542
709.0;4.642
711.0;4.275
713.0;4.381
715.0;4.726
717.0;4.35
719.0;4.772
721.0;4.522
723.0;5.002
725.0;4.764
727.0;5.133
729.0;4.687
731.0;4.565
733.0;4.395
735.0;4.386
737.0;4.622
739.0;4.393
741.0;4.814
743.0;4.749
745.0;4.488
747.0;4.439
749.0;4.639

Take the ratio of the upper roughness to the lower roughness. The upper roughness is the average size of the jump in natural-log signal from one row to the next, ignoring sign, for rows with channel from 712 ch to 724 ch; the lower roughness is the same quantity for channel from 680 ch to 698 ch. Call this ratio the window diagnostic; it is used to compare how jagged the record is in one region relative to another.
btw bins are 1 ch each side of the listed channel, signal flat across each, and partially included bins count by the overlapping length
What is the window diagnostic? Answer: 2.1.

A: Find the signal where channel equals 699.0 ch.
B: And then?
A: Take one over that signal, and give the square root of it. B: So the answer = 0.483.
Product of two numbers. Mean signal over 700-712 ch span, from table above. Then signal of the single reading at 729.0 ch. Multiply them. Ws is 20.5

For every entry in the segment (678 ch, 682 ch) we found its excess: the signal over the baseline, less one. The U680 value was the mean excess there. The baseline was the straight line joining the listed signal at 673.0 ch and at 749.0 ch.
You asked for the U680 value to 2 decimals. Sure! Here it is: 0.10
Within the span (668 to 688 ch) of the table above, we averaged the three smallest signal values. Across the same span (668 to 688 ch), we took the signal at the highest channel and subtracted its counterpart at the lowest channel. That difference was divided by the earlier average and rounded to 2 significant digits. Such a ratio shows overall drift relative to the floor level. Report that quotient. 0.21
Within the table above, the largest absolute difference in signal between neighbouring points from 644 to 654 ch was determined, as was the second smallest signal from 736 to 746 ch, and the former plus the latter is 5.00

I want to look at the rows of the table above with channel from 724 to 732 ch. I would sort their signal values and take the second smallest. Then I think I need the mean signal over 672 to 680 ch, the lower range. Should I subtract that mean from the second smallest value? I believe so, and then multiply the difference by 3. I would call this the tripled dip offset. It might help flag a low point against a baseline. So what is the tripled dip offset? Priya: 2.5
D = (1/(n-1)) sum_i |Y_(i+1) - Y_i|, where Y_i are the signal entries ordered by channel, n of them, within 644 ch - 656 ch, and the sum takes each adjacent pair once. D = 0.18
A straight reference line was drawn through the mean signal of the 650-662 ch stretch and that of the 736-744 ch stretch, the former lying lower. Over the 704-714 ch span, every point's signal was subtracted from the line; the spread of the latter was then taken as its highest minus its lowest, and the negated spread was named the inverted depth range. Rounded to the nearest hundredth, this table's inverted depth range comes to -0.39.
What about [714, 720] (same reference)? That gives -0.40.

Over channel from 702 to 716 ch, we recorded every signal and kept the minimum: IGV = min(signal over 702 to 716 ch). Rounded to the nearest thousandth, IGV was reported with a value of 4.214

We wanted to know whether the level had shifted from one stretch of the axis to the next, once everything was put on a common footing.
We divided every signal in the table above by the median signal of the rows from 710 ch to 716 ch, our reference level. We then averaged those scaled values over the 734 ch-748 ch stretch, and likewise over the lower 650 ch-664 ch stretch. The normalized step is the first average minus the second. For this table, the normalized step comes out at 0.202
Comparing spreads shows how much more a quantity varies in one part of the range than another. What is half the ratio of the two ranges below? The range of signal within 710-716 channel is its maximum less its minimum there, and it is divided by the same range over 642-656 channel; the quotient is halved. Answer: 0.39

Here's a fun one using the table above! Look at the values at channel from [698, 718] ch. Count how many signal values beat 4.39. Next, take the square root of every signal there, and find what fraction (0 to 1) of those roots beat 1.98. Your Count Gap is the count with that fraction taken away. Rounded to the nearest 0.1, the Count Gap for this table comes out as 3.0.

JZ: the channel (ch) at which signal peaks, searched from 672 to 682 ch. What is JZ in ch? 679.0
